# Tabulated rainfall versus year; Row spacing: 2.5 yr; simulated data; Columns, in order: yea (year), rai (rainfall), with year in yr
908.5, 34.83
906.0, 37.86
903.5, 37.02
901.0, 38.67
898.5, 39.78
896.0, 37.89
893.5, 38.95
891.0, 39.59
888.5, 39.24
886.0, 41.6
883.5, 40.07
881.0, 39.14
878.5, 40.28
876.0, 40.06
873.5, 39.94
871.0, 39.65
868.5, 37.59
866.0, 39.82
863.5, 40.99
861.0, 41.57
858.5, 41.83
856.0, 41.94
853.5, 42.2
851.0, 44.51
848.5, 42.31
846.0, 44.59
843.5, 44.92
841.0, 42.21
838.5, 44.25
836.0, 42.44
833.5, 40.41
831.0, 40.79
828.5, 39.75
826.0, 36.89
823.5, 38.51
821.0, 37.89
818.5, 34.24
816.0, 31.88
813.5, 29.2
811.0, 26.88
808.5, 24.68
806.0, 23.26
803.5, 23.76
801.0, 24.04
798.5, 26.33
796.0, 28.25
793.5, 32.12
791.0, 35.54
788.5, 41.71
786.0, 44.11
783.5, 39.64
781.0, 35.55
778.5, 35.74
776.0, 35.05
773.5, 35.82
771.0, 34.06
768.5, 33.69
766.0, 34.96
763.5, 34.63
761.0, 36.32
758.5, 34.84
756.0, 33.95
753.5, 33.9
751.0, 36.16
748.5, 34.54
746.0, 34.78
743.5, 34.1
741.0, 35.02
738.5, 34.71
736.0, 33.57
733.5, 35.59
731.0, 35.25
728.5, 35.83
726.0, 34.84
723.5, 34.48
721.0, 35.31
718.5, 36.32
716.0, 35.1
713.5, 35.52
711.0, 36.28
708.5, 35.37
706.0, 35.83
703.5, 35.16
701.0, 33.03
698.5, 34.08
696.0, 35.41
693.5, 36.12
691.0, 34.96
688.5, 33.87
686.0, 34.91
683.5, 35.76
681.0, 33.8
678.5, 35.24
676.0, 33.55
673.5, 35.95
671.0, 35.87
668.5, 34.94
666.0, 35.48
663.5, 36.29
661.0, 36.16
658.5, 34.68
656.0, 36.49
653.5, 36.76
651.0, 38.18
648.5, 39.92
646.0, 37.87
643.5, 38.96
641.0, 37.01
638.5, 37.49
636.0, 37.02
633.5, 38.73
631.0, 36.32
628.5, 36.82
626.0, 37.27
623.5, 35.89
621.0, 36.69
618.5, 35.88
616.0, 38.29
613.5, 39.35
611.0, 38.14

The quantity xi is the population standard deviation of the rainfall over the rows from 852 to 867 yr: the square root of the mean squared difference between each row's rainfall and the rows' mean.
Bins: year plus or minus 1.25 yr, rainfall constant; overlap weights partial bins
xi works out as 0.8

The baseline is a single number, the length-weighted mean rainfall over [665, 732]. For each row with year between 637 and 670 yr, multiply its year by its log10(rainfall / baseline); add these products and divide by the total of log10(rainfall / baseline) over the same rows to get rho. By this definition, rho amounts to 648.2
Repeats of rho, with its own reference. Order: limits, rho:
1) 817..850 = 838.0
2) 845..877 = 858.8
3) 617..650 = 637.1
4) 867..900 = 883.5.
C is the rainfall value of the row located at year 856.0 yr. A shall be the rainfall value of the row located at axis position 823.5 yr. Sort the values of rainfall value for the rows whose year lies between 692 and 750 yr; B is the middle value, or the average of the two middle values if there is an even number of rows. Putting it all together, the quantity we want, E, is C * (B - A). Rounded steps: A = 38.51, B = 35.2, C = 41.94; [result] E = -140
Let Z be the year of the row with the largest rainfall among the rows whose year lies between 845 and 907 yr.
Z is 846.0 yr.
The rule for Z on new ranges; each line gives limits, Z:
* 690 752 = 718.5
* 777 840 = 838.5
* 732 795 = 786.0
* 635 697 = 648.5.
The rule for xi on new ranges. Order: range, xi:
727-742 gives 0.7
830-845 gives 1.6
